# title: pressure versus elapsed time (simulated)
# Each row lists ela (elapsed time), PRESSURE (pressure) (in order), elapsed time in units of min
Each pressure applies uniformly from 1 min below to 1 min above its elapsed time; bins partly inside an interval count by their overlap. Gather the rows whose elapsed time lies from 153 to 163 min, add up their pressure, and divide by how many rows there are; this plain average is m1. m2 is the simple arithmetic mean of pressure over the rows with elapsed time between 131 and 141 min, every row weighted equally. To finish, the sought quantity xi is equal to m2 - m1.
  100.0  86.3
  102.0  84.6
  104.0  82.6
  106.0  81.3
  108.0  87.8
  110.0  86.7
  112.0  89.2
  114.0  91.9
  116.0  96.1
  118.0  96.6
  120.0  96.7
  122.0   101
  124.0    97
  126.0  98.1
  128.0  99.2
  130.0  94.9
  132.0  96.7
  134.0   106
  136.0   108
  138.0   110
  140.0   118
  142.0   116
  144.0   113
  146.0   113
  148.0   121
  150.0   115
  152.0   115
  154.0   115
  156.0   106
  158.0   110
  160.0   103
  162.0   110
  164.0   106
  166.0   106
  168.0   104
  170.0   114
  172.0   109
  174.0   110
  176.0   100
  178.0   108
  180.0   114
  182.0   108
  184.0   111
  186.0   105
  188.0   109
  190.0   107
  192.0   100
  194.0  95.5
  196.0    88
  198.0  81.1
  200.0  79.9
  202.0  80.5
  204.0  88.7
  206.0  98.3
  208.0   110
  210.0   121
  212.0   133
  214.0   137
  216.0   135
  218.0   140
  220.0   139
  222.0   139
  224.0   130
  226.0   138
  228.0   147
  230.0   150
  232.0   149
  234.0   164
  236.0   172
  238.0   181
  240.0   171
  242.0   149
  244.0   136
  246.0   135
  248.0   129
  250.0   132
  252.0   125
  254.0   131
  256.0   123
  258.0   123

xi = -1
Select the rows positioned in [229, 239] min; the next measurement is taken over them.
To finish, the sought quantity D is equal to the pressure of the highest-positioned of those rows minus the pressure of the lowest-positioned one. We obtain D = 31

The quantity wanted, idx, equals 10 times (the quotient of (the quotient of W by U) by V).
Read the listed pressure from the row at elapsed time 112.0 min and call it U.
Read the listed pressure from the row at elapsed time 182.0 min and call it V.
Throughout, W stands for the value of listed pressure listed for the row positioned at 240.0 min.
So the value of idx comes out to 0.178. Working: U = 89.2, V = 108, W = 171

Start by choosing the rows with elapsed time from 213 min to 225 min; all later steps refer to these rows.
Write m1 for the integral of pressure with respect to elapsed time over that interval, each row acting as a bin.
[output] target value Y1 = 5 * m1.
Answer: 8200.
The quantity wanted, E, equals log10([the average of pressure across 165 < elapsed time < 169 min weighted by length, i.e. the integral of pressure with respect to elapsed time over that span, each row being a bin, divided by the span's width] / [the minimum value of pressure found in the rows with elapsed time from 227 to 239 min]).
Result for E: -0.15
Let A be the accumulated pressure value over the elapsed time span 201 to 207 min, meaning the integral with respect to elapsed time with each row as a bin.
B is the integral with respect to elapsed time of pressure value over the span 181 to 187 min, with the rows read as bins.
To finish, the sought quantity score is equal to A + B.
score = 1183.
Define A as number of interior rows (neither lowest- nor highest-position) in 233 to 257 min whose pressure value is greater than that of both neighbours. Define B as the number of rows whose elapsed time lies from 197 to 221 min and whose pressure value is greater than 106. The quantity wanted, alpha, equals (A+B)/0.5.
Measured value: 20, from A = 3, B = 7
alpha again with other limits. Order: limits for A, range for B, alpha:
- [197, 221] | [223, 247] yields 28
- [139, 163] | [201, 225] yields 22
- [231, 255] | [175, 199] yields 16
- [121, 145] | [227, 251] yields 28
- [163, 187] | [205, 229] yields 30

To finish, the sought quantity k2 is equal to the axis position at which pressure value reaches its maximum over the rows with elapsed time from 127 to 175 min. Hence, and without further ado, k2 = 148.0 min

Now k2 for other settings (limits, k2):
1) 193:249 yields 238.0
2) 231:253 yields 238.0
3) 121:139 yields 138.0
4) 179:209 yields 180.0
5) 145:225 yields 218.0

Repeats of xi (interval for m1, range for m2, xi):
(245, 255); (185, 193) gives -25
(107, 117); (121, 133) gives 7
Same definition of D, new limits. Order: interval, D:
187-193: -9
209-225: 9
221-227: -1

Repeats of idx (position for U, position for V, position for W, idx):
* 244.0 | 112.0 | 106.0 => 0.067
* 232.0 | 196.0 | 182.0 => 0.082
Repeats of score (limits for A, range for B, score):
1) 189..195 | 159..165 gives 1243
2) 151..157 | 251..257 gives 1430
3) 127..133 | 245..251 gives 1374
